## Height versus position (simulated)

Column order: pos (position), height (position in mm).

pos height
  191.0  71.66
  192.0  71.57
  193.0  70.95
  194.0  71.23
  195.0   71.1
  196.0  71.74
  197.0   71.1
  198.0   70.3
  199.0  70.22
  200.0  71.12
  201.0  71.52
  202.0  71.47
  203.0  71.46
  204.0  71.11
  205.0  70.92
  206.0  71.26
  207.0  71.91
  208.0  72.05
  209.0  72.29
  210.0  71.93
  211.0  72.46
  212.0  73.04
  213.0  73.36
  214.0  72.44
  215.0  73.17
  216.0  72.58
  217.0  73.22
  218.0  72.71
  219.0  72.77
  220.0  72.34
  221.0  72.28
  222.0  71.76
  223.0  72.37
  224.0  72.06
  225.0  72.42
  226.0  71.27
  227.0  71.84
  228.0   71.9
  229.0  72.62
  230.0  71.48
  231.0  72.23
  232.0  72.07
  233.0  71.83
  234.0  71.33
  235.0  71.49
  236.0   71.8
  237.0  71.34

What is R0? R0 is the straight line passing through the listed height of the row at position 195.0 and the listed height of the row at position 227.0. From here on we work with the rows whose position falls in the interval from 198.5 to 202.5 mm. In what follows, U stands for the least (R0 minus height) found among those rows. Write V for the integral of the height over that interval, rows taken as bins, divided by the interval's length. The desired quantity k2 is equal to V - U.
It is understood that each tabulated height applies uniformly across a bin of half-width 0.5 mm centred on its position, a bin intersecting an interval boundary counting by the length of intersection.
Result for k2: 71.4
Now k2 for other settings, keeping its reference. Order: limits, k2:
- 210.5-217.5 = 74.7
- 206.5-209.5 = 72.9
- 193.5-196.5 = 72.0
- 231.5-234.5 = 71.9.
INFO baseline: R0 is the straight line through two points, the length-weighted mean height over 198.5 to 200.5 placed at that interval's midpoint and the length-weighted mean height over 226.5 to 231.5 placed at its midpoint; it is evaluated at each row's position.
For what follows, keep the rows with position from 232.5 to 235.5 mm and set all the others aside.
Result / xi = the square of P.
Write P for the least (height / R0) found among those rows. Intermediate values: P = 0.99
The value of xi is 0.97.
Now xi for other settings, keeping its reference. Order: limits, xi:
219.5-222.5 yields 1.00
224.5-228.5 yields 0.98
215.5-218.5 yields 1.03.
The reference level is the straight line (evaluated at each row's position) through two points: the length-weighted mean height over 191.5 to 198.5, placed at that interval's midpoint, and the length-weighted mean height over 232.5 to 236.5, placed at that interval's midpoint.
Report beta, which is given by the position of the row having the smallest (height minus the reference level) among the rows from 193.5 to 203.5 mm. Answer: 199.0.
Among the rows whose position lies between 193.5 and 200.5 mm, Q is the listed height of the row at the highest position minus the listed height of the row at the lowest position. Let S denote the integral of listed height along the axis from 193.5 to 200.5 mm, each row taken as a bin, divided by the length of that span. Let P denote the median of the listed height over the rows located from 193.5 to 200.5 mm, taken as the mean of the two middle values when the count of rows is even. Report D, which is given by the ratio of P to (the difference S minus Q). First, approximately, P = 71.1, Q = -0.11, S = 71.0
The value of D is 1.000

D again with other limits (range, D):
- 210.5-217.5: 1.013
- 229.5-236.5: 1.005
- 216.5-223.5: 0.987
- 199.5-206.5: 1.002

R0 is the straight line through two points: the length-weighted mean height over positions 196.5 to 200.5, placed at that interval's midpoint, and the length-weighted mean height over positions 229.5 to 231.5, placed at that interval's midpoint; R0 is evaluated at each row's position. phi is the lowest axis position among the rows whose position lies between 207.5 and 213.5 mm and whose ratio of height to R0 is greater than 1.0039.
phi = 208.0 mm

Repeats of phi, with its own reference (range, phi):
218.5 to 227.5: 219.0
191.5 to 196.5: 192.0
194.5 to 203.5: 195.0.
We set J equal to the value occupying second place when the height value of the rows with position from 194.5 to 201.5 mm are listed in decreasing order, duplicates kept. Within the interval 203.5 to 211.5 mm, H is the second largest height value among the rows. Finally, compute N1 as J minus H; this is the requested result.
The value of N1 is -0.8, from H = 72.29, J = 71.52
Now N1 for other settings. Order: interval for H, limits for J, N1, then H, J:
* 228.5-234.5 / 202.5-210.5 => -0.2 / 72.23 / 72.05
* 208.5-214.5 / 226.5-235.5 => -0.8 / 73.04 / 72.23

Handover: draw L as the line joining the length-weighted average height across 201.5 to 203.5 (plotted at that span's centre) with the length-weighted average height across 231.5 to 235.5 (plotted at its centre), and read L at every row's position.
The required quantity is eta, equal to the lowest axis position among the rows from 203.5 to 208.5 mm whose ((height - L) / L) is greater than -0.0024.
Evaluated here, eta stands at 207.0 mm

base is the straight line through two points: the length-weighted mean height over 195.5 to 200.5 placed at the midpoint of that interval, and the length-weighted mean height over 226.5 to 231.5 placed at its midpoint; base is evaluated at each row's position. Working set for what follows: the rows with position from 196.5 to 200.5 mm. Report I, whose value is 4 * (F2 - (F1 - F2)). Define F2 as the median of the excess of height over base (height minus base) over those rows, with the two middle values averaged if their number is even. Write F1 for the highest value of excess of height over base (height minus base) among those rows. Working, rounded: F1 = 0.2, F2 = -0.22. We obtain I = -2.7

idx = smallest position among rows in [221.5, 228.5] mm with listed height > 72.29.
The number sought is 223.0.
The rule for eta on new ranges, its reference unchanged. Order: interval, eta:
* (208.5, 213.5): 209.0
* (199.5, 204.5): 201.0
